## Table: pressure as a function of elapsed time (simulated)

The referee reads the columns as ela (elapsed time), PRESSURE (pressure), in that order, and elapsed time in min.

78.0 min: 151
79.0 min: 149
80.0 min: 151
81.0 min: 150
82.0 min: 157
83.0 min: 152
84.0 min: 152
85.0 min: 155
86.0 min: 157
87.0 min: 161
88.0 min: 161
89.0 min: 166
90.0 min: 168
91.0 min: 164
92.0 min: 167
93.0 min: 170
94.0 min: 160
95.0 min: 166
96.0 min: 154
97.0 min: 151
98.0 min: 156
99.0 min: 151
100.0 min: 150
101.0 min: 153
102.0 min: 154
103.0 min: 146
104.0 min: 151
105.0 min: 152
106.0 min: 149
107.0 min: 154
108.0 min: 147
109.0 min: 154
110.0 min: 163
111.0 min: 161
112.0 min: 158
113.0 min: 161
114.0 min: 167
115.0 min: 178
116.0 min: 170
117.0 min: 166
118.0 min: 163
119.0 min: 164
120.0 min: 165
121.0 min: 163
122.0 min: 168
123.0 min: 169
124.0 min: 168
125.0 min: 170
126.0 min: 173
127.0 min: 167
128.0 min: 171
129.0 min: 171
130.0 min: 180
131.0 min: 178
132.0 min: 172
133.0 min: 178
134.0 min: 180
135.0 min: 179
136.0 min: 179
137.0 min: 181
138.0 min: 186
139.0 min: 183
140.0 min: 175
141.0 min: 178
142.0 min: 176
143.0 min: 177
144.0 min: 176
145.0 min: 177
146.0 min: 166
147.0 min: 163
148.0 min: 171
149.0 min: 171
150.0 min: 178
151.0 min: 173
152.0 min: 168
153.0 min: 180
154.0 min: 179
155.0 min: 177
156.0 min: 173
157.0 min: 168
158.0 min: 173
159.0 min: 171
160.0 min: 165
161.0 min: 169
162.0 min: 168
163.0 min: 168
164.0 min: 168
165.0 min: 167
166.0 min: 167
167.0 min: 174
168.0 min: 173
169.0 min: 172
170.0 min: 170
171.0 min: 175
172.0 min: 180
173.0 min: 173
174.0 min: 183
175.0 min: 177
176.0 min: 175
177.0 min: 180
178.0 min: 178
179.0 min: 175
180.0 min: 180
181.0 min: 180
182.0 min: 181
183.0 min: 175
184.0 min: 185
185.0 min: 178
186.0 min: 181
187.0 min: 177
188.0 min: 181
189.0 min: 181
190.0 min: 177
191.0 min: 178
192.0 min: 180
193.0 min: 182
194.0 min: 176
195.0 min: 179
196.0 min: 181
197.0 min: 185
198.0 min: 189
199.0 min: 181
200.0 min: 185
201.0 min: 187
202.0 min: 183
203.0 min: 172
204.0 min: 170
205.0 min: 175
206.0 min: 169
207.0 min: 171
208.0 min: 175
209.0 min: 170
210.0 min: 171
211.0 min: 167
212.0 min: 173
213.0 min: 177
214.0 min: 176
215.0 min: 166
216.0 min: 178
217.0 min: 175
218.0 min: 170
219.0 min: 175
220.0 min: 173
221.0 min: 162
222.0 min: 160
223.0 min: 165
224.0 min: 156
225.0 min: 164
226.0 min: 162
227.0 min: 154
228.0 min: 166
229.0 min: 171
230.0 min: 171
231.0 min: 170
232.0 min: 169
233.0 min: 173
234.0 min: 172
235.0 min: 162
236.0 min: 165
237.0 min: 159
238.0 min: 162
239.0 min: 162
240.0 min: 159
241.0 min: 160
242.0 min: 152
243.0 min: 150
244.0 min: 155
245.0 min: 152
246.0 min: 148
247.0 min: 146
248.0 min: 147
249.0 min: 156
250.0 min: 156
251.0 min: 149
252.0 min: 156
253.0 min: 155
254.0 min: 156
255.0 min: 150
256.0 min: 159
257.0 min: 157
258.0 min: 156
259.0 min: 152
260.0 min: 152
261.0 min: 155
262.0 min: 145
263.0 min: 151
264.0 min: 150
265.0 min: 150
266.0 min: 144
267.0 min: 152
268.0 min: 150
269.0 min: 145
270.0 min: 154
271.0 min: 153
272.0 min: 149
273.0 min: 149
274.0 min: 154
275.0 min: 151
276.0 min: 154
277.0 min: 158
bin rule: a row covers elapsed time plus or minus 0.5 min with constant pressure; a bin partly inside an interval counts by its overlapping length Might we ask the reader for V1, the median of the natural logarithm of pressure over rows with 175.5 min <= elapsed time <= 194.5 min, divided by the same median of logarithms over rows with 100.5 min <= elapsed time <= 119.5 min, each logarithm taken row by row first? 1.03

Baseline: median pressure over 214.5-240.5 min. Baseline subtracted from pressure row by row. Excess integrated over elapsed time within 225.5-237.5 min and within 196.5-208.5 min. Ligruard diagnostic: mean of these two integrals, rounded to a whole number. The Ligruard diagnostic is 82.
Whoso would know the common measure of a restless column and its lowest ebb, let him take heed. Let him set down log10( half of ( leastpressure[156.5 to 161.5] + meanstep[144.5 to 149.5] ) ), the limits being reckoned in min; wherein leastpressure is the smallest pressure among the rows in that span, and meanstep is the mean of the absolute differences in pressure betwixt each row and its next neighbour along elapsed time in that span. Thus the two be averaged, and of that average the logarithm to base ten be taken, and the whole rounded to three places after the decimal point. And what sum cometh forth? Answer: 1.931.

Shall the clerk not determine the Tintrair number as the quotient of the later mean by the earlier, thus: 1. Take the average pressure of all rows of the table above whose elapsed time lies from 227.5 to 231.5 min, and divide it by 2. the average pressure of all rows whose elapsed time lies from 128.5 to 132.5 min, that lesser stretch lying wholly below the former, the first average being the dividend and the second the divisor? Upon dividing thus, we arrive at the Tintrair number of 0.97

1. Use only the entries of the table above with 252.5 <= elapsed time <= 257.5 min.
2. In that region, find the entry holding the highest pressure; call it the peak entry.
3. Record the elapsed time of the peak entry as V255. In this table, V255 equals 256.0 min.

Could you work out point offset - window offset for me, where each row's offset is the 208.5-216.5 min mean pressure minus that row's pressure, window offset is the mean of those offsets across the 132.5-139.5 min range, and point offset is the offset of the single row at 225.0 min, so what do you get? 17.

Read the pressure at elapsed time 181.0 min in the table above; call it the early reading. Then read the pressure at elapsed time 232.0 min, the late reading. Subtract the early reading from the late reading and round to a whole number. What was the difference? -11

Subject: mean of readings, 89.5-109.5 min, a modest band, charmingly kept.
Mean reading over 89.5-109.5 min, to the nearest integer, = 156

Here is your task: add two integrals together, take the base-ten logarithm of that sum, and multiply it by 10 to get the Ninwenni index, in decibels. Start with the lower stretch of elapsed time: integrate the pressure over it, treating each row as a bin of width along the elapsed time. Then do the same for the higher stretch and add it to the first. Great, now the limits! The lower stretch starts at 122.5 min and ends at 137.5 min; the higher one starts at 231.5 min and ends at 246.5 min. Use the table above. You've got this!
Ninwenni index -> 37.00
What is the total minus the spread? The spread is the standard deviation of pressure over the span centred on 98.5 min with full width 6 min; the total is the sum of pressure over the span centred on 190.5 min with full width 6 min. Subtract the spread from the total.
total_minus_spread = 1077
